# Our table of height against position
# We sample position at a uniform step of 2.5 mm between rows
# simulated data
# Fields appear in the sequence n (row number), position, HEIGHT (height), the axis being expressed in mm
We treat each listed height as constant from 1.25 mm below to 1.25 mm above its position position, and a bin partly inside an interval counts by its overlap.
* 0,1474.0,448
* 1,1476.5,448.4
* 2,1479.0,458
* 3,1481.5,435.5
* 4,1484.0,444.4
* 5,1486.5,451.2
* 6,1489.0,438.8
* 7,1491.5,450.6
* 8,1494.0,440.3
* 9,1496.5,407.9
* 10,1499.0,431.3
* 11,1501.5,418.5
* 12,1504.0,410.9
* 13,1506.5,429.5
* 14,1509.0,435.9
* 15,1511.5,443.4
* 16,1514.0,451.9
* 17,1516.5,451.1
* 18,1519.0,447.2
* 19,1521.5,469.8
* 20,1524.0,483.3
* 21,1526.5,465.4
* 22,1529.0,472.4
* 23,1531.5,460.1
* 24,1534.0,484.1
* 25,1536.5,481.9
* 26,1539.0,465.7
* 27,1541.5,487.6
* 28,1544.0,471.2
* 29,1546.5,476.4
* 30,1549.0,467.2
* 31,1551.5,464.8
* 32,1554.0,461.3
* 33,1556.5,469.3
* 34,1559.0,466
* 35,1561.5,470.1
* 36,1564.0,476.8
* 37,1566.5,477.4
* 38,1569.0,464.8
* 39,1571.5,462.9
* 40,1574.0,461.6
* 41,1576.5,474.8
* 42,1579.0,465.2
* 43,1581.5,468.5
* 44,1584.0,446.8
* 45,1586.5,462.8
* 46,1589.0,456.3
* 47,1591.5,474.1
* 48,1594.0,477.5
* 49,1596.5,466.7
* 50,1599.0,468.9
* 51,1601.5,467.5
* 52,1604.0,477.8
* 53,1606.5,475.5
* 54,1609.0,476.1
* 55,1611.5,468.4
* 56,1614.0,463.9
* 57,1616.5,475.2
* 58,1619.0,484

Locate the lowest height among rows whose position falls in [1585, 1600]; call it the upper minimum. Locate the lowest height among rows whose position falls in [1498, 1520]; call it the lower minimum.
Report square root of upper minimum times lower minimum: 433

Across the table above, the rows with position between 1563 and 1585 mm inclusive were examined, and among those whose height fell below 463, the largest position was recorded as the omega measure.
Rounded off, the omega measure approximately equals 1584.0 mm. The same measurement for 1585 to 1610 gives 1589.0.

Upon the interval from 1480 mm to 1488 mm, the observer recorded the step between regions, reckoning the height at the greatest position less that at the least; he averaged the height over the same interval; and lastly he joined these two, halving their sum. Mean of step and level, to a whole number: 230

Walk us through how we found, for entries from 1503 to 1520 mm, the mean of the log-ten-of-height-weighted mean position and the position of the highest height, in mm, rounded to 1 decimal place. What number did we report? 1512.8 mm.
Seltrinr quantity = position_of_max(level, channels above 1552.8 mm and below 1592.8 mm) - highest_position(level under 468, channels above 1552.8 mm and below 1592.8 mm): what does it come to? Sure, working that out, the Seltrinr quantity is -22.5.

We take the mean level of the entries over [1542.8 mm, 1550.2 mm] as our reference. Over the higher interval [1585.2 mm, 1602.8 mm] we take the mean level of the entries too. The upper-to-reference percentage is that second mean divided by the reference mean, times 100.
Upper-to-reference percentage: 99.2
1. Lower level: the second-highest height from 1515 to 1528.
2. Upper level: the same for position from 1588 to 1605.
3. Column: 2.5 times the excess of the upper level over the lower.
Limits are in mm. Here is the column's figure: 19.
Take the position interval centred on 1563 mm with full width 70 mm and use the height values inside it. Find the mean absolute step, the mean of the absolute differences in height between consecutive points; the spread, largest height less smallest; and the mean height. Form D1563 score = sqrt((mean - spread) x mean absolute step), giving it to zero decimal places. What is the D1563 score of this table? 63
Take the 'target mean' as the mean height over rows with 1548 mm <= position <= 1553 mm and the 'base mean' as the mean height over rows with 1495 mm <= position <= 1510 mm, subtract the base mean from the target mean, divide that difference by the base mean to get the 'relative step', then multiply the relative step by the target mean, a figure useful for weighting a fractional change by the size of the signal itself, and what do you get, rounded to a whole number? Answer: 48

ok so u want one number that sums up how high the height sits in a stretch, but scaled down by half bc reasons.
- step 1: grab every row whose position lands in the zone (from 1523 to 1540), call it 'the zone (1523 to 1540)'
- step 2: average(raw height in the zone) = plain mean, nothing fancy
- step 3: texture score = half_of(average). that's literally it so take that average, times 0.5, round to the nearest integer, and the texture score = 237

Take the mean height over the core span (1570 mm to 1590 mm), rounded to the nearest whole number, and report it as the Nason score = 462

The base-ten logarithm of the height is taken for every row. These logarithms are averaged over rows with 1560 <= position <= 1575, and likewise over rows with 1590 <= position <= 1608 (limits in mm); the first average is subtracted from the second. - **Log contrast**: 0.00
